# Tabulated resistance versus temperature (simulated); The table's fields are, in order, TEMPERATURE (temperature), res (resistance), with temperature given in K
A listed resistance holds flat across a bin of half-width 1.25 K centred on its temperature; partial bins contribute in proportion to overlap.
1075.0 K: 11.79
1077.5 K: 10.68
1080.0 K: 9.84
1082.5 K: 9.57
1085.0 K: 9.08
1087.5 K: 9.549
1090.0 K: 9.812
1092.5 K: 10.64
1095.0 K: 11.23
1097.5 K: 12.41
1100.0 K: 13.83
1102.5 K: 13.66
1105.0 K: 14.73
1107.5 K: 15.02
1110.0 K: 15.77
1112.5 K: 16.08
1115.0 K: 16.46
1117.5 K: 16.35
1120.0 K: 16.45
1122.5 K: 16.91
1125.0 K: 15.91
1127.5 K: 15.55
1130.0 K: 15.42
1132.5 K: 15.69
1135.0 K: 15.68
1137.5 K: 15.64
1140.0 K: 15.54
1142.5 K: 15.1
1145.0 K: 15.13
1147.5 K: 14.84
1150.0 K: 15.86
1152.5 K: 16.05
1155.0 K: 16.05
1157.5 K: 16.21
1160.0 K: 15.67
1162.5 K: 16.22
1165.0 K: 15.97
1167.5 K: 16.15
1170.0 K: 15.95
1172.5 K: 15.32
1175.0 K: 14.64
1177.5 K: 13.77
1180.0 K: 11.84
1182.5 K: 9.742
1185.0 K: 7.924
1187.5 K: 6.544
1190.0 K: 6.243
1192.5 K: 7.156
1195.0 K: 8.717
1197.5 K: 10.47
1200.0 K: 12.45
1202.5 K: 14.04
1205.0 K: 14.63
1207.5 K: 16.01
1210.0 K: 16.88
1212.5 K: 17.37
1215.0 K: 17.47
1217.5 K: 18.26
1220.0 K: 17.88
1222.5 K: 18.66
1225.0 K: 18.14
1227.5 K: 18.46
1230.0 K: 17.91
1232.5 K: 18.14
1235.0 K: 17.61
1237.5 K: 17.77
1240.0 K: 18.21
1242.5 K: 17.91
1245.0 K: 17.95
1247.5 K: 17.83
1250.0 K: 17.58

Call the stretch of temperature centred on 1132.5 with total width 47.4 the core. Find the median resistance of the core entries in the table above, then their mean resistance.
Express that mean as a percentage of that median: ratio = 100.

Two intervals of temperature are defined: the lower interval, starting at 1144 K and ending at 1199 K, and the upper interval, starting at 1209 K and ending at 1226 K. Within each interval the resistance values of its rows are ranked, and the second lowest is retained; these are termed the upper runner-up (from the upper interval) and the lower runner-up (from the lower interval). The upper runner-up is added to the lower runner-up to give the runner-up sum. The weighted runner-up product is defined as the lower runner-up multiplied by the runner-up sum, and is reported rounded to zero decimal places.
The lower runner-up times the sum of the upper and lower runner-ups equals 156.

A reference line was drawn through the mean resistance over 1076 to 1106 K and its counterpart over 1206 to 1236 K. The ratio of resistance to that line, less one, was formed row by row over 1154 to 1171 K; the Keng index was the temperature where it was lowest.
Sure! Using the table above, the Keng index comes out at 1170.0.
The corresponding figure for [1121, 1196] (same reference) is 1190.0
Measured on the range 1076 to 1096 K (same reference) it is 1085.0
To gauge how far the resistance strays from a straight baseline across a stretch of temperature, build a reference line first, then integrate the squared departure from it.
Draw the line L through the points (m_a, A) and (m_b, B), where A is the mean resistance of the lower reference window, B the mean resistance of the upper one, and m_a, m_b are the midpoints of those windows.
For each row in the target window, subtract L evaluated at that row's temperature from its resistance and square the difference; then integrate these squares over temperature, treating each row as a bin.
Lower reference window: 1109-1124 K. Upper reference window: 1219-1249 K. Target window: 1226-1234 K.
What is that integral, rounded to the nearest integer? 1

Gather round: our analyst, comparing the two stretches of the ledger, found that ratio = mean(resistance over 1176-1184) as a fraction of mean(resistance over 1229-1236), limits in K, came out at 0.66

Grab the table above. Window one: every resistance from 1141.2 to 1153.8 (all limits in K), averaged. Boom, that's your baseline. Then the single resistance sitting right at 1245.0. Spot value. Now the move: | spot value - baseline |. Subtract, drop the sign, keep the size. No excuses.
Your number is 2.6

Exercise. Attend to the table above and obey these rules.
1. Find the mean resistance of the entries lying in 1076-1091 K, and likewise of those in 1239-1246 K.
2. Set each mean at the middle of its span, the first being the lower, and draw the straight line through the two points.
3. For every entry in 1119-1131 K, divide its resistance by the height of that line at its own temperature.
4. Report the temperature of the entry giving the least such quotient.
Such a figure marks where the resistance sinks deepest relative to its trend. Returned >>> 1130.0 K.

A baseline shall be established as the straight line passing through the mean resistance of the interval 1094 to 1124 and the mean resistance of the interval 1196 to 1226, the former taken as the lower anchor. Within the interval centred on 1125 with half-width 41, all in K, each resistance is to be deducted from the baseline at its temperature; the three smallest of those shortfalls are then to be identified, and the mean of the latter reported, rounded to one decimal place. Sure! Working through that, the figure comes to -1.6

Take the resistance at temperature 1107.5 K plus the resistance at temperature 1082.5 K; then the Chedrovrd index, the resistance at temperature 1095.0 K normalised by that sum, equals 0.46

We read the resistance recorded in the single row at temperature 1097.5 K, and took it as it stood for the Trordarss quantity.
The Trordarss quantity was 12.41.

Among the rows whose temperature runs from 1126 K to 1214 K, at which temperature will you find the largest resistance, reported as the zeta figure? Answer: 1212.5 K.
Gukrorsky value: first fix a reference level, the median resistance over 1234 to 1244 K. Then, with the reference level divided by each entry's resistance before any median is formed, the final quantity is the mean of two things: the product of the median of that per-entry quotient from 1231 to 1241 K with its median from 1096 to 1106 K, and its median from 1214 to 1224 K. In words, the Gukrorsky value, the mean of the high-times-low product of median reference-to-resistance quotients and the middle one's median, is 1.1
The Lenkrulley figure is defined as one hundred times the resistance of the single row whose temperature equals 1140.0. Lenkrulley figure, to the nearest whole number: 1554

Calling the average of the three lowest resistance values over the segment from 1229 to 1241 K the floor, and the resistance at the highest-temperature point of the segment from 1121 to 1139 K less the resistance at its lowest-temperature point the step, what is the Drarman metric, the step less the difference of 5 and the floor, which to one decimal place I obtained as 11.5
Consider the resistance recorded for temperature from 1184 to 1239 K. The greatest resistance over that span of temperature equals 18.66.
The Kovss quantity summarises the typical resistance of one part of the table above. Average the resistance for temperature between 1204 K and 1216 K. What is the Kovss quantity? 16.5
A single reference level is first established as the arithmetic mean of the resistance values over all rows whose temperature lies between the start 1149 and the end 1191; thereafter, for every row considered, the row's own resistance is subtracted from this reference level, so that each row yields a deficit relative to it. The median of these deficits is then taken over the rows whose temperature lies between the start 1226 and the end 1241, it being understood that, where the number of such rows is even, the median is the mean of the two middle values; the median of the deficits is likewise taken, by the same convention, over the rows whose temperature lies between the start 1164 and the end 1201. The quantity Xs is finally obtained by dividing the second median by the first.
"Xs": -0.4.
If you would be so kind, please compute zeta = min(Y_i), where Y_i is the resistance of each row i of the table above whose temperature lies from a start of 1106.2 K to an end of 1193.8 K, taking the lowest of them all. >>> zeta 6.243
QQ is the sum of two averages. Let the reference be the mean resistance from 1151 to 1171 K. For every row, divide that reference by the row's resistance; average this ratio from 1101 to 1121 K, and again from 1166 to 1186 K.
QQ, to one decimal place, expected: 2.3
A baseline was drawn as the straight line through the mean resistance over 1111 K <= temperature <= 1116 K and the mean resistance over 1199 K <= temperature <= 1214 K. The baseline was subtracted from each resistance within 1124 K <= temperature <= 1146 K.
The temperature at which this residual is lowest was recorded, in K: 1142.5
